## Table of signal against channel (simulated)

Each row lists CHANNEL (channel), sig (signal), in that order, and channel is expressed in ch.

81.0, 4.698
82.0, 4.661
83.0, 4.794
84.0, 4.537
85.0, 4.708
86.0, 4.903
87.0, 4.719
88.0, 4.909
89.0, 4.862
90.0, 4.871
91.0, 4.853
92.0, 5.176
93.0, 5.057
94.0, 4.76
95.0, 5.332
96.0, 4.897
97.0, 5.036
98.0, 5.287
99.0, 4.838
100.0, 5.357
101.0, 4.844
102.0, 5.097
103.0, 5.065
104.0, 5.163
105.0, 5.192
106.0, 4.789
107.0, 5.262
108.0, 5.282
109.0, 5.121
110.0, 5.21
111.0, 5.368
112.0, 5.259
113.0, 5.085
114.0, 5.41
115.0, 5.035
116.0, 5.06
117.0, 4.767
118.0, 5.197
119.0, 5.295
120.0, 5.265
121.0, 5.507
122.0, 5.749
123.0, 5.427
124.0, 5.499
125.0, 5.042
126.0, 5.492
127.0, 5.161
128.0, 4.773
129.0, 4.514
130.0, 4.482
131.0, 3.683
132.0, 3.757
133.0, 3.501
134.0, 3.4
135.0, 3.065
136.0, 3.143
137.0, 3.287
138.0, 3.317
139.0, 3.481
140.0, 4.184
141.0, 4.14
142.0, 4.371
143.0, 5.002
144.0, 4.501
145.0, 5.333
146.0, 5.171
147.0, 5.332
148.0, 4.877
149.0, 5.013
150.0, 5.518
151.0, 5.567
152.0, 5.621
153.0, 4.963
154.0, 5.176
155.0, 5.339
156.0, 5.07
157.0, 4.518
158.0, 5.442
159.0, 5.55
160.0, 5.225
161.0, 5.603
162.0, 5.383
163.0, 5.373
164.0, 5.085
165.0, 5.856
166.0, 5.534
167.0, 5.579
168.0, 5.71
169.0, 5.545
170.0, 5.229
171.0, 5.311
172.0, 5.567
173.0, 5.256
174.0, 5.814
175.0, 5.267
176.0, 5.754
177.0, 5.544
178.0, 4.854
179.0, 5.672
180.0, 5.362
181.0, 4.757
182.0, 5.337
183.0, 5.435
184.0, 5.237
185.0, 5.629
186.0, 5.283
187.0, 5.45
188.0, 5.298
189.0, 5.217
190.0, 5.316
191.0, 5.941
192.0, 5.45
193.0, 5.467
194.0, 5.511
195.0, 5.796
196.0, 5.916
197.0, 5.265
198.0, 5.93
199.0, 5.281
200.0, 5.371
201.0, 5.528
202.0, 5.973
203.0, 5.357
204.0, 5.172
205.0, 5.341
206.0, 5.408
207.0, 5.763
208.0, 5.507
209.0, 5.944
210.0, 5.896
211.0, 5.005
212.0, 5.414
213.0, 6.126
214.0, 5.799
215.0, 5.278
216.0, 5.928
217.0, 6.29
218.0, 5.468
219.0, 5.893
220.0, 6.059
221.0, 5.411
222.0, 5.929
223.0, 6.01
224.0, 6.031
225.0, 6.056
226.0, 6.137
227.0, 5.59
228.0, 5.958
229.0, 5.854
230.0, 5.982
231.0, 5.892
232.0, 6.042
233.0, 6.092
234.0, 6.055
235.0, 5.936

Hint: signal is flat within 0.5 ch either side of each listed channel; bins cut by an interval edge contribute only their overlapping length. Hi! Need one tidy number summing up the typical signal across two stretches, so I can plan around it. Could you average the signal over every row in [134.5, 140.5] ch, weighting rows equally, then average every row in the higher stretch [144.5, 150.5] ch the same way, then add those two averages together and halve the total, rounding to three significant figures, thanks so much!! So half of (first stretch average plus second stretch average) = 4.31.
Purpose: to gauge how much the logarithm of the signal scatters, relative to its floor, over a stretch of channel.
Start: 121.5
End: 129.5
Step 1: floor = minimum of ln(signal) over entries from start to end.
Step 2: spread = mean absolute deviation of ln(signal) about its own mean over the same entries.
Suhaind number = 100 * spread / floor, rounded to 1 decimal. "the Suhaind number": 4.3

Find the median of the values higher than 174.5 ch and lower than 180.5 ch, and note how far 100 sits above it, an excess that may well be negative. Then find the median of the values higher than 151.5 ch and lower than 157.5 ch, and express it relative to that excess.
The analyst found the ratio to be 0.0542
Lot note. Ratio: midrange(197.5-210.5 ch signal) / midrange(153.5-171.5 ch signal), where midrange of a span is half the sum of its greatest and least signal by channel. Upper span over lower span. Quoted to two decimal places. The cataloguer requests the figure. 1.07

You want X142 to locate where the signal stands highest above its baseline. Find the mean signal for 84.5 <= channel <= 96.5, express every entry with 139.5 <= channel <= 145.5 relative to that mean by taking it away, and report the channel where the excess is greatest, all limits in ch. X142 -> 145.0 ch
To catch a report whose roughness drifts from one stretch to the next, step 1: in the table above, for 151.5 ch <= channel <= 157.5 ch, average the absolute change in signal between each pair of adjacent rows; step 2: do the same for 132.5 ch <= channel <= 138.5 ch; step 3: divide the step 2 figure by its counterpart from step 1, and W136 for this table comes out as 0.37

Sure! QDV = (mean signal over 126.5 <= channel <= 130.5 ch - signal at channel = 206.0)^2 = 0.46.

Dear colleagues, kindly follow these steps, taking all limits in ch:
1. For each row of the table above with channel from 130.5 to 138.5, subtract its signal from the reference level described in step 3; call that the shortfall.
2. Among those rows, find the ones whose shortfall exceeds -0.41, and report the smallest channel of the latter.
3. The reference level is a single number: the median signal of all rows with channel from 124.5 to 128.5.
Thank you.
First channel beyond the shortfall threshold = 131.0 ch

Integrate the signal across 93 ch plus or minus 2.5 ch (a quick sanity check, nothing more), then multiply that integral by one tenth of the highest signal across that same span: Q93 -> 13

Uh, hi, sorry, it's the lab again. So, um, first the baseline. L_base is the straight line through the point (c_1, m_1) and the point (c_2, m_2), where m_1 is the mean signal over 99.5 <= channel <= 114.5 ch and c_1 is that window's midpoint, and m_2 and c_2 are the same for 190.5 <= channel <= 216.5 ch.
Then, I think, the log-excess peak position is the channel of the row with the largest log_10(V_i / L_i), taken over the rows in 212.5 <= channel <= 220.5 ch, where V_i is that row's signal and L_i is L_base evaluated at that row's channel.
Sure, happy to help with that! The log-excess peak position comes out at 217.0 ch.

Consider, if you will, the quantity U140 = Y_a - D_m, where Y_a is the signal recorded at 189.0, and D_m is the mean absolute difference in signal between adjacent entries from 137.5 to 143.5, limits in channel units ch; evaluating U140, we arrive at 4.86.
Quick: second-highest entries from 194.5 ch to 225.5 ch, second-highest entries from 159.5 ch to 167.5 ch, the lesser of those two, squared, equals 31.4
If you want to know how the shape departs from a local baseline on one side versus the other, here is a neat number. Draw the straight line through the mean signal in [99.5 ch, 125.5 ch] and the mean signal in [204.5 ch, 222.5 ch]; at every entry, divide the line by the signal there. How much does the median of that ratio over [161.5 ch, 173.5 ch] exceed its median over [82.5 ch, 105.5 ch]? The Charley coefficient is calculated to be -0.037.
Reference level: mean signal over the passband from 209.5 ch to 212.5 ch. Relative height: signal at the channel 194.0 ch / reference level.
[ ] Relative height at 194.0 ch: 1.01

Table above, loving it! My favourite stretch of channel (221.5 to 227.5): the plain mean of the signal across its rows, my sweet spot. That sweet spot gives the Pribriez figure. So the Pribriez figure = 5.96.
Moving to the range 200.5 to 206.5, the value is 5.46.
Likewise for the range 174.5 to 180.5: 5.41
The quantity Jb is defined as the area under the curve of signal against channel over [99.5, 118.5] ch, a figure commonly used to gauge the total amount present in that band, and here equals 98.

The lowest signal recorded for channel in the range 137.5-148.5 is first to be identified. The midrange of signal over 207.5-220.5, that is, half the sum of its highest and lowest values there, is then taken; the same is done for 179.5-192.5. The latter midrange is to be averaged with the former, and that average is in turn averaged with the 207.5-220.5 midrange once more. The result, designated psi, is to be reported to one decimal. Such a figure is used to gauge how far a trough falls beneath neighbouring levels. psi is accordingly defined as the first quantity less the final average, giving -2.3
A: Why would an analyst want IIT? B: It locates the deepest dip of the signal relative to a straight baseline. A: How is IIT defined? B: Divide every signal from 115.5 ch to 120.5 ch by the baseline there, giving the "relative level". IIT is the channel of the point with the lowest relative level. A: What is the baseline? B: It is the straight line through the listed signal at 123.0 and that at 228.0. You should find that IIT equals 117.0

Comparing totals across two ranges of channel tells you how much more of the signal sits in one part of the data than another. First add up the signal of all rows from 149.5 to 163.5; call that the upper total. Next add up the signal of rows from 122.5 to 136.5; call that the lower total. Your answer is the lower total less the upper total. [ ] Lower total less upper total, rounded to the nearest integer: -13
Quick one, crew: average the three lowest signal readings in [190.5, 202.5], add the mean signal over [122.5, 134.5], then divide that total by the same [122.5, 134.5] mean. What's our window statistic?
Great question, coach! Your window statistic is 2.16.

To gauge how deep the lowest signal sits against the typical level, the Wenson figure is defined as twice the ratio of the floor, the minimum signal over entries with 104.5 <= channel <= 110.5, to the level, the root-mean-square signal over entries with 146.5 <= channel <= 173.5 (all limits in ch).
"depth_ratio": 1.8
